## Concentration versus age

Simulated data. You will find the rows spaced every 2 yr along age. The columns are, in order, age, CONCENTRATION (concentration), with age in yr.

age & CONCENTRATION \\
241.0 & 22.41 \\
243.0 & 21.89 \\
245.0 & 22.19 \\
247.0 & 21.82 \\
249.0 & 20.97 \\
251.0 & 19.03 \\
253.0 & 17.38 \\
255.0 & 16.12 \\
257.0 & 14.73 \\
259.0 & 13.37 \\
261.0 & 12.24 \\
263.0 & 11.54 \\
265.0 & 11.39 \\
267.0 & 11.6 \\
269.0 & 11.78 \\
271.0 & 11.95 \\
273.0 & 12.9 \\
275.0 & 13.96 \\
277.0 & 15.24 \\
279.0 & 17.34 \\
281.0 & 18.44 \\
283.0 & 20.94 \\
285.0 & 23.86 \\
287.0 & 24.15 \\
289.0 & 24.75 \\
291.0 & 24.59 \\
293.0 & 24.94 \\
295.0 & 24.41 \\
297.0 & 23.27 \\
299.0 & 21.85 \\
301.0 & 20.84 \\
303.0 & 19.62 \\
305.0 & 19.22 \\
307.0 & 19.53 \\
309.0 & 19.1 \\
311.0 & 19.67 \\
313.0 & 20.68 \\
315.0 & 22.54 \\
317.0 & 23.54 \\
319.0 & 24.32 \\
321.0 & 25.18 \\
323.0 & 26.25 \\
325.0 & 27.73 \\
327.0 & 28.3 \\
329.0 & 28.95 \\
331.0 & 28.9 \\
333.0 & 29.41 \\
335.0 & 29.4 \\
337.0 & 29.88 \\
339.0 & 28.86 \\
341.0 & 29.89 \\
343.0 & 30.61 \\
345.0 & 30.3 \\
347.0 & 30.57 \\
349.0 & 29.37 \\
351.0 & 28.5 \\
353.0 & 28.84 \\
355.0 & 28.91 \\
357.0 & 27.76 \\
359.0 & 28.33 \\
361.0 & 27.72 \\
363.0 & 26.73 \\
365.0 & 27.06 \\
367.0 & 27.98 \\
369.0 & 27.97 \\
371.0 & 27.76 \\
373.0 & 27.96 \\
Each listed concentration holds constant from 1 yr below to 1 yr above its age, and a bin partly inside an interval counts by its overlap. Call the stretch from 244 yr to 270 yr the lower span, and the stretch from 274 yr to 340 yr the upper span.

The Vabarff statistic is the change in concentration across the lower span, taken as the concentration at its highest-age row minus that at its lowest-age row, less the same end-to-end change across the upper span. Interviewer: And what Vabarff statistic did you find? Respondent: -25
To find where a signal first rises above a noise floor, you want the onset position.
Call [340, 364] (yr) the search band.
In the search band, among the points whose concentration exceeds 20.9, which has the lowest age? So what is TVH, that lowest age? 341.0 yr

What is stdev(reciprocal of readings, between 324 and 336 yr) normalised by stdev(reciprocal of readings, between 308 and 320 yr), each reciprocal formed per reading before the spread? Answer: 0.17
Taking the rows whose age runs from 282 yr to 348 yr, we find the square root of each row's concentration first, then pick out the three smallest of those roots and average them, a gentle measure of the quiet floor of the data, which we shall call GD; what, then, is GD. 4.4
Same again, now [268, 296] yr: 3.5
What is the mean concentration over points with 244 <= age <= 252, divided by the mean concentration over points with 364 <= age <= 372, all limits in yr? 0.76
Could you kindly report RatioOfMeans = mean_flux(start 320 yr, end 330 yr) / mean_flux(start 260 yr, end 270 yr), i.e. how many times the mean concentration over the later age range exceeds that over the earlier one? 2.3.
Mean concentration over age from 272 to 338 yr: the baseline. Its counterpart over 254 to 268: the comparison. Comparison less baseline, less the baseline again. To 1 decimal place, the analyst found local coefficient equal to -32.7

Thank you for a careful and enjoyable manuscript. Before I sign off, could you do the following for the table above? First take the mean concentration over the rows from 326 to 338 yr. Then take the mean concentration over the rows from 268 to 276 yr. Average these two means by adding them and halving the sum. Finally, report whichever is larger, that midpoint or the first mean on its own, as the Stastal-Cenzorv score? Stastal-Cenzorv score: 29.1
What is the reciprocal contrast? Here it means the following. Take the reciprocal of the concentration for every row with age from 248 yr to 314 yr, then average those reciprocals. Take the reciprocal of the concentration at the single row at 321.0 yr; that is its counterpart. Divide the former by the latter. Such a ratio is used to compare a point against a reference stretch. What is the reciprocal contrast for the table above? 1.5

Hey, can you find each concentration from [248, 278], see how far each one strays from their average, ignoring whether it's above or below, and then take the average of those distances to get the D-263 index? 2.4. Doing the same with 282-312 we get 2.1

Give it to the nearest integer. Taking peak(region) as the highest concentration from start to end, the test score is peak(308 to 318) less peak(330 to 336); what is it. -6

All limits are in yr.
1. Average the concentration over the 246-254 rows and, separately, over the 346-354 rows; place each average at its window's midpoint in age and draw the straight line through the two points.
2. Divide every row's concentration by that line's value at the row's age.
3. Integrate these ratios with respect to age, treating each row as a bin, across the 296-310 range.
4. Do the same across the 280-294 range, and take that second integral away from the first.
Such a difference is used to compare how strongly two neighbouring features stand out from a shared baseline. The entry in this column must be -2.3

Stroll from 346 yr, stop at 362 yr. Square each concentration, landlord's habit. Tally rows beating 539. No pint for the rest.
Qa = 8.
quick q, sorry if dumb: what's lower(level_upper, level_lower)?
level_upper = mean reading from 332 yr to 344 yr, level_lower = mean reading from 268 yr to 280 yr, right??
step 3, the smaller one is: 14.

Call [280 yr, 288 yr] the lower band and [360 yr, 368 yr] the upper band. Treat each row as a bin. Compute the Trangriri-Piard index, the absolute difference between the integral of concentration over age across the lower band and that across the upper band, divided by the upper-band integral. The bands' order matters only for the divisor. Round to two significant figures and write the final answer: 0.20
